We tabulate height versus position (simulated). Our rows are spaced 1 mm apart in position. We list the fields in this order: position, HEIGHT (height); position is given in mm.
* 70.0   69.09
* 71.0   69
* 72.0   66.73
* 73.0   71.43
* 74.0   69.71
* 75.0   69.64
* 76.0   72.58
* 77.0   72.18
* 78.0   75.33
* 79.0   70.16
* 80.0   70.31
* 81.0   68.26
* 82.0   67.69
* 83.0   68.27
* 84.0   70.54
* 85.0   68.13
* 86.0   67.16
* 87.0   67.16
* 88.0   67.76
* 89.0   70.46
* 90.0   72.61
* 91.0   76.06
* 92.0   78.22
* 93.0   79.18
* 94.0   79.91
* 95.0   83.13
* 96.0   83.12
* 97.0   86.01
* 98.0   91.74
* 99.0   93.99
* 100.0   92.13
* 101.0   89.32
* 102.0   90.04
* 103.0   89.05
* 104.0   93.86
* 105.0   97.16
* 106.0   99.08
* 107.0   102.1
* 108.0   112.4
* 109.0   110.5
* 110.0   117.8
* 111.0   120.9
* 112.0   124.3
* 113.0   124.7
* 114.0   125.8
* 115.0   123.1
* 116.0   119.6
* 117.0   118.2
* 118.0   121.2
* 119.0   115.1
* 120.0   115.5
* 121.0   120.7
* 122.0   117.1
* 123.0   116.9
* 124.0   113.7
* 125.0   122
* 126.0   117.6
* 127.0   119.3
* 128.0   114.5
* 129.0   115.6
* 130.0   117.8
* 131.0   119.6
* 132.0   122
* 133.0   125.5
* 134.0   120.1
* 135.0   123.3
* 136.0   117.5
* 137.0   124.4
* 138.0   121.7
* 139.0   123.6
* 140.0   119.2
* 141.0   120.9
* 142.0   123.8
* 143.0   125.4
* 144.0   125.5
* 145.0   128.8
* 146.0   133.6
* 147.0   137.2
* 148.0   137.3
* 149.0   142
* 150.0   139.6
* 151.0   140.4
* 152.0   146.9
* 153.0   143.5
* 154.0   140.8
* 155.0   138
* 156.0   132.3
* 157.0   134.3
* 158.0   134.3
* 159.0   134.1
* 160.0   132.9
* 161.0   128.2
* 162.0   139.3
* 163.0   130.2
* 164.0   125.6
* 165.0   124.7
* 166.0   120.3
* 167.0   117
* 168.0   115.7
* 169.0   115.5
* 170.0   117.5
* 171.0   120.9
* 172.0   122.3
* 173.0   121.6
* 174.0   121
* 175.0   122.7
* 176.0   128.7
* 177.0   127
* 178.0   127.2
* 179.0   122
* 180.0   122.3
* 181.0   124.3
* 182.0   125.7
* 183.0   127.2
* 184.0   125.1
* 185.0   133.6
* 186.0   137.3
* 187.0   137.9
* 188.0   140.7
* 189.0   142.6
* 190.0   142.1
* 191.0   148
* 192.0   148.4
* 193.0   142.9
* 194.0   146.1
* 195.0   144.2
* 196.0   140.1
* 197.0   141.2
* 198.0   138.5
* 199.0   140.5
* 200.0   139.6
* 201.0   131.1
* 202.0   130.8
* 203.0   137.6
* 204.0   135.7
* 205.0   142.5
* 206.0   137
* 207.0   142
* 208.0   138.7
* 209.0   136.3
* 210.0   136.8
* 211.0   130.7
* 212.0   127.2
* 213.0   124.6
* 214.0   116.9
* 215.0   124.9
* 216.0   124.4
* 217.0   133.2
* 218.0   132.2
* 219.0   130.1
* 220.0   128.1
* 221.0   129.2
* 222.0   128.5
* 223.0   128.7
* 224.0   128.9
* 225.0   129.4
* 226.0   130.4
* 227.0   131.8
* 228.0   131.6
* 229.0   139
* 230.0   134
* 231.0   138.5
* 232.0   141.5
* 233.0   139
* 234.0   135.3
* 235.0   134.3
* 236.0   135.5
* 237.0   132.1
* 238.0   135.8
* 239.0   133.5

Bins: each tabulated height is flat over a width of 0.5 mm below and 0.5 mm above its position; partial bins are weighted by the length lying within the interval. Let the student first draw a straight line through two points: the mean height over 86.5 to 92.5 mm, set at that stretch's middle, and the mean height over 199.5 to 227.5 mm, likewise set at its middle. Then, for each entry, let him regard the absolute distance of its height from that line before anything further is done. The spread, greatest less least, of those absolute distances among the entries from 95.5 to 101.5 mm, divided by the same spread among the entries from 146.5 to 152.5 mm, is 1.2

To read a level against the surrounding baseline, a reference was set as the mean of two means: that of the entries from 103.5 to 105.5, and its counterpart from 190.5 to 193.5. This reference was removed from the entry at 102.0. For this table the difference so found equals -31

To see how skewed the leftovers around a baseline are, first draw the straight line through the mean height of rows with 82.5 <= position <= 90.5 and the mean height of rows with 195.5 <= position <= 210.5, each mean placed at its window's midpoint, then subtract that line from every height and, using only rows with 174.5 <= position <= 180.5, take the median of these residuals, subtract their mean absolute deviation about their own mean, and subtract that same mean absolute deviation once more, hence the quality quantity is -3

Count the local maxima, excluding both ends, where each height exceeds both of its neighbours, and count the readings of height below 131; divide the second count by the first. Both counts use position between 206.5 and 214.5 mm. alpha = 4.0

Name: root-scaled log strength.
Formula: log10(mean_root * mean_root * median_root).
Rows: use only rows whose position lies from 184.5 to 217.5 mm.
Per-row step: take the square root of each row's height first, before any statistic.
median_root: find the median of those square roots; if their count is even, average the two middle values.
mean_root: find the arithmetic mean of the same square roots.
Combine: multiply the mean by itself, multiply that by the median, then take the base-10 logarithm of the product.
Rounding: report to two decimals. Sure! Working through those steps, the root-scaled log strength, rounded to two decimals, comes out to 3.21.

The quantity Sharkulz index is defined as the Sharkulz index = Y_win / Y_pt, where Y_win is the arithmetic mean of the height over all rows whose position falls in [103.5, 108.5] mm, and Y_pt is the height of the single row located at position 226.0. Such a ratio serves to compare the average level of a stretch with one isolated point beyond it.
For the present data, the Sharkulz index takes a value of 0.77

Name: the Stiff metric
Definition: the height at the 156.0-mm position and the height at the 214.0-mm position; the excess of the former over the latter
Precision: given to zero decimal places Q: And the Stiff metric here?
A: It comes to 15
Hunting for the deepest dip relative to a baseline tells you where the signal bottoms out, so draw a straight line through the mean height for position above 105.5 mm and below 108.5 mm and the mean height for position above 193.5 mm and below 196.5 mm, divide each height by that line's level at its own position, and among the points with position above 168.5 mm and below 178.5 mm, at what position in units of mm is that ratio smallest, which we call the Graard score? 169.0 mm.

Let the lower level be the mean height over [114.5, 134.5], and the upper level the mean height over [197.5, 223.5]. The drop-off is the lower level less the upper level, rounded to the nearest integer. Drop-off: -14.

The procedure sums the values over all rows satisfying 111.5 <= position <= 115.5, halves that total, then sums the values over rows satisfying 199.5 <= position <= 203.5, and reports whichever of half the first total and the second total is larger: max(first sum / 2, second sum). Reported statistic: 539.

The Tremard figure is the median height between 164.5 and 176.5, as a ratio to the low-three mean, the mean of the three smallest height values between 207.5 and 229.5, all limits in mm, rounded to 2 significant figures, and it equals 0.99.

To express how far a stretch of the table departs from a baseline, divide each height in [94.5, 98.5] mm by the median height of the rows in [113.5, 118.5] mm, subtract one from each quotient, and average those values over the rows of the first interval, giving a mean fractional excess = -0.29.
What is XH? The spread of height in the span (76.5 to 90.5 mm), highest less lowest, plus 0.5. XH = 9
